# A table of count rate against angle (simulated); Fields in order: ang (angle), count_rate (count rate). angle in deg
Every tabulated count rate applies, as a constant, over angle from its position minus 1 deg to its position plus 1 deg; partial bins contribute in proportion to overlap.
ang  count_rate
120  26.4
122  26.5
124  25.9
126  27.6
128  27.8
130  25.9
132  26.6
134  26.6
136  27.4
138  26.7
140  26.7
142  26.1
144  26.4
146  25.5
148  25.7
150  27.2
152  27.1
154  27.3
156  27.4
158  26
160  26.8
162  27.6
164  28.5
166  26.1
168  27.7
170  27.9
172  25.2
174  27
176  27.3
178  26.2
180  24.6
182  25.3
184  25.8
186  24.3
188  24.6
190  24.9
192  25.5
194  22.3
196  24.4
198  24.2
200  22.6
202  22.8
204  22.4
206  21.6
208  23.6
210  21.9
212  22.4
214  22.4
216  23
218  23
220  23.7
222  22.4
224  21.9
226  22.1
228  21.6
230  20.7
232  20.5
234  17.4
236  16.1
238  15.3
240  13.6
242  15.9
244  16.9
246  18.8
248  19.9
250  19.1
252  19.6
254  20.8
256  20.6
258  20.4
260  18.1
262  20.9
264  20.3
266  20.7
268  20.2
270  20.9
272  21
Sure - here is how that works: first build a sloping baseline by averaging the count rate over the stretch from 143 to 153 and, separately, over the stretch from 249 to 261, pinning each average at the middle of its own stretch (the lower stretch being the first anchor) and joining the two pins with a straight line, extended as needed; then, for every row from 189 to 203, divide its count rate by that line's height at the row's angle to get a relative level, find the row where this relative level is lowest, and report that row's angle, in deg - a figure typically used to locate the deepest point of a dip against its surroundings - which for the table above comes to 194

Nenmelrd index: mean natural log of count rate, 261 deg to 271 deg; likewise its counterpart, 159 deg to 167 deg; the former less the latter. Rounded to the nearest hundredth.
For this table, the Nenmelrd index -0.28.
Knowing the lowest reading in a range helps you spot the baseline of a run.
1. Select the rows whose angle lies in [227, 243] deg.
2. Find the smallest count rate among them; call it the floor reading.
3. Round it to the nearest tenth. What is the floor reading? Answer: 13.6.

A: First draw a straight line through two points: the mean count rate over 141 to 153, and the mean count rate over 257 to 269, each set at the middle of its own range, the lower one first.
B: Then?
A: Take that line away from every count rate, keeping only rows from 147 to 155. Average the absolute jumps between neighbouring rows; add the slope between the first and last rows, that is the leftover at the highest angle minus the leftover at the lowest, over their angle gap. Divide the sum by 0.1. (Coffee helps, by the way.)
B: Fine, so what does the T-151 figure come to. 10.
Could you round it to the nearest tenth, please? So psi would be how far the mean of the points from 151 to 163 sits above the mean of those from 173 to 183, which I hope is 1.0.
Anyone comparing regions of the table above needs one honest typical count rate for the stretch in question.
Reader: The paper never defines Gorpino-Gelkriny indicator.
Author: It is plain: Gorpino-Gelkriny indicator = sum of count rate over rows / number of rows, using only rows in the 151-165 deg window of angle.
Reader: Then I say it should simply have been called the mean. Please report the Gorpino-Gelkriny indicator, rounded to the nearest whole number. 27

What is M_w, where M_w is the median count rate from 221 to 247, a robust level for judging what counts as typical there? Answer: 19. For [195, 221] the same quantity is 23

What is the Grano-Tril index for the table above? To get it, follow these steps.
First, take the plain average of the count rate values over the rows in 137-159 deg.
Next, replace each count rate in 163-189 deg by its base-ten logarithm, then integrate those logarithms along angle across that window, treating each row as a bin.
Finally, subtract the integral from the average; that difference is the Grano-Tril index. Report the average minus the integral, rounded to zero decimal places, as -10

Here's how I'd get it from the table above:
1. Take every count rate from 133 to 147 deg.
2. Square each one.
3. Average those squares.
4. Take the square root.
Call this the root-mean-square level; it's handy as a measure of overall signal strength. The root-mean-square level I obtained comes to 26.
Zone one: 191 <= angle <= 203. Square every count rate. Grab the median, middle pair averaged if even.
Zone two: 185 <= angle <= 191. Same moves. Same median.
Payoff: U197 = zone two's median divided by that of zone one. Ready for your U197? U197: 1.09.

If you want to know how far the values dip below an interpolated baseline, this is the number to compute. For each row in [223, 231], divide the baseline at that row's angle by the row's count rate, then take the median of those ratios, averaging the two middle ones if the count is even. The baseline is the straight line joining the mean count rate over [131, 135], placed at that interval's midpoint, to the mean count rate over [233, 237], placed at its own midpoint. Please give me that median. 0.81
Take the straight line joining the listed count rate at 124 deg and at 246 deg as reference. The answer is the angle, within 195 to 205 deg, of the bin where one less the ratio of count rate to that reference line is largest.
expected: 200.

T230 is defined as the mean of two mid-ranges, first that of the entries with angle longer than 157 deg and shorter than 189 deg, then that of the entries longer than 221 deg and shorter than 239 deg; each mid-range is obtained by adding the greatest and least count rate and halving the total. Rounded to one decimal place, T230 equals 22.6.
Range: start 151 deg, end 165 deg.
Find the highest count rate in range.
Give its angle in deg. 164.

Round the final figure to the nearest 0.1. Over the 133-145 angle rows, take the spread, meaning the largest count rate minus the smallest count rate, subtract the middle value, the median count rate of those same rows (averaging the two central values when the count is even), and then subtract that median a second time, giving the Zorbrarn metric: -52.0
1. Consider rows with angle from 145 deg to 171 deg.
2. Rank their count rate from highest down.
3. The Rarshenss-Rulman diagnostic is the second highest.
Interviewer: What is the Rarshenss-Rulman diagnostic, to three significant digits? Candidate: 27.9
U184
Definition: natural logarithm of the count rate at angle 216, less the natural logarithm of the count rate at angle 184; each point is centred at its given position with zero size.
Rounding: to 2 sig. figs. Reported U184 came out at -0.11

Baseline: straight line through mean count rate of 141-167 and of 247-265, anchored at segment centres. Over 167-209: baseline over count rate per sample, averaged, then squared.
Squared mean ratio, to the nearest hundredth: 0.98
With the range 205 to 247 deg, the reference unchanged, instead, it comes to 1.23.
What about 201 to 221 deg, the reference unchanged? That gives 1.03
